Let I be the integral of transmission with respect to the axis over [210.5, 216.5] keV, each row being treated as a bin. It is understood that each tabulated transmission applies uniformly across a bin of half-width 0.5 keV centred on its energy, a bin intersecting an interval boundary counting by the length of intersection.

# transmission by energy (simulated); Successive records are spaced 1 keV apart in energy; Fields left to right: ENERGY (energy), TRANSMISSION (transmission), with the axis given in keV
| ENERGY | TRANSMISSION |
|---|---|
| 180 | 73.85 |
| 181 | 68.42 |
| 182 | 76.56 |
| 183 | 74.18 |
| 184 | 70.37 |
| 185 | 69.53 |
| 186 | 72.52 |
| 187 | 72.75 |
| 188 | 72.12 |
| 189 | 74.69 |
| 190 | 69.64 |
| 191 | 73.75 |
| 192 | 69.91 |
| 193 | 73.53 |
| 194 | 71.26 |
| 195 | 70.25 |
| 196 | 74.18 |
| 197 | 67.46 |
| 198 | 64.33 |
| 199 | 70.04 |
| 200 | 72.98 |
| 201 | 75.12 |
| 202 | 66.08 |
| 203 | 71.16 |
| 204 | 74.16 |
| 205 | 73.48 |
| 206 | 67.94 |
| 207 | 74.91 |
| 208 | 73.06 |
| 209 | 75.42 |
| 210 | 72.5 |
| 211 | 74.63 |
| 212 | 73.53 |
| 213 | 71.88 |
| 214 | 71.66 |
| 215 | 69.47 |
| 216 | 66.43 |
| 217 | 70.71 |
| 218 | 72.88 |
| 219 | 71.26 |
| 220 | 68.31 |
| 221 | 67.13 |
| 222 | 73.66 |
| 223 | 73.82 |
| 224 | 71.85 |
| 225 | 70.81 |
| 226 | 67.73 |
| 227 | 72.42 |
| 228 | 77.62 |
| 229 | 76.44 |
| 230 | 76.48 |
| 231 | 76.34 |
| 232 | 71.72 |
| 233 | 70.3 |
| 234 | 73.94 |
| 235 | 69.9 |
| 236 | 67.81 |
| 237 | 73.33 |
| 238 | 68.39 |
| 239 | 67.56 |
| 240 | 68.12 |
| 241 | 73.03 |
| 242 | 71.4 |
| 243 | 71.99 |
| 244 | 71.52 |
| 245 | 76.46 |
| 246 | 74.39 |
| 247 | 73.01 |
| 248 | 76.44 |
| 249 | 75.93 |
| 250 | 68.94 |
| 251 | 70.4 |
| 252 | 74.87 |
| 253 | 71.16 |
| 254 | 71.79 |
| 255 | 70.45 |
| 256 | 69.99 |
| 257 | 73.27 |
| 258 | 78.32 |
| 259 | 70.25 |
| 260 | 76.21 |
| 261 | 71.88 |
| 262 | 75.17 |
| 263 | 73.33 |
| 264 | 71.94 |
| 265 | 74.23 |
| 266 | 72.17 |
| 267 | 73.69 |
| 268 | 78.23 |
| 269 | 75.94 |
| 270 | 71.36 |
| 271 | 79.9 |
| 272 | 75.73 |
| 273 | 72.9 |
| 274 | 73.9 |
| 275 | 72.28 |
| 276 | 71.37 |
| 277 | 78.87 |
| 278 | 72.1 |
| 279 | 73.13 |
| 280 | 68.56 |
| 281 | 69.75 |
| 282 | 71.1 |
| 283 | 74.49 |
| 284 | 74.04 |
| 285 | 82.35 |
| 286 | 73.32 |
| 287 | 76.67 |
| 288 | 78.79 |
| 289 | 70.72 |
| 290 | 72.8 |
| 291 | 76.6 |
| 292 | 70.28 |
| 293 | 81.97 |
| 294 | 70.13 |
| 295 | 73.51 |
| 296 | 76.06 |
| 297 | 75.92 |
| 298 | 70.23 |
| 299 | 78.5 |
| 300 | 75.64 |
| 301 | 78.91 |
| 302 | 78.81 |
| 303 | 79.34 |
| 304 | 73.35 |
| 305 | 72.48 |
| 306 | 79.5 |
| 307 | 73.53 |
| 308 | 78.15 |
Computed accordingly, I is 428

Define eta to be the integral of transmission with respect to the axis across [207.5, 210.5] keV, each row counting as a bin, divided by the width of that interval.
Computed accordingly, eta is 73.7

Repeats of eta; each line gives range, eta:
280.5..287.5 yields 74.5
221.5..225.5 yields 72.5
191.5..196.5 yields 71.8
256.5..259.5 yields 73.9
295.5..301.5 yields 75.9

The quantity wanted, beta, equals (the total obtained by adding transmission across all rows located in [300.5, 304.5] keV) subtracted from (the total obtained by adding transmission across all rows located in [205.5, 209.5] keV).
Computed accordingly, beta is -19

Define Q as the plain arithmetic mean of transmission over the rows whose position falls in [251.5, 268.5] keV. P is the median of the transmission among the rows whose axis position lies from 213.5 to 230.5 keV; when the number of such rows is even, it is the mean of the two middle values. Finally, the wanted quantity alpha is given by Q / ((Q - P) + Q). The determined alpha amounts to 0.977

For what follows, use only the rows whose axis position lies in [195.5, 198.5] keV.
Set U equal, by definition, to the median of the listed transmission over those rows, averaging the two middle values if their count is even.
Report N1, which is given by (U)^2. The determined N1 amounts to 4551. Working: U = 67.5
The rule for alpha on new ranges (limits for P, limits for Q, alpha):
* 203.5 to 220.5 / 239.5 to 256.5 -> 1.002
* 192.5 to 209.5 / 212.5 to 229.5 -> 1.022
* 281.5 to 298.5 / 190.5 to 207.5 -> 1.041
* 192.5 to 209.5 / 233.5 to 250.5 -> 1.015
